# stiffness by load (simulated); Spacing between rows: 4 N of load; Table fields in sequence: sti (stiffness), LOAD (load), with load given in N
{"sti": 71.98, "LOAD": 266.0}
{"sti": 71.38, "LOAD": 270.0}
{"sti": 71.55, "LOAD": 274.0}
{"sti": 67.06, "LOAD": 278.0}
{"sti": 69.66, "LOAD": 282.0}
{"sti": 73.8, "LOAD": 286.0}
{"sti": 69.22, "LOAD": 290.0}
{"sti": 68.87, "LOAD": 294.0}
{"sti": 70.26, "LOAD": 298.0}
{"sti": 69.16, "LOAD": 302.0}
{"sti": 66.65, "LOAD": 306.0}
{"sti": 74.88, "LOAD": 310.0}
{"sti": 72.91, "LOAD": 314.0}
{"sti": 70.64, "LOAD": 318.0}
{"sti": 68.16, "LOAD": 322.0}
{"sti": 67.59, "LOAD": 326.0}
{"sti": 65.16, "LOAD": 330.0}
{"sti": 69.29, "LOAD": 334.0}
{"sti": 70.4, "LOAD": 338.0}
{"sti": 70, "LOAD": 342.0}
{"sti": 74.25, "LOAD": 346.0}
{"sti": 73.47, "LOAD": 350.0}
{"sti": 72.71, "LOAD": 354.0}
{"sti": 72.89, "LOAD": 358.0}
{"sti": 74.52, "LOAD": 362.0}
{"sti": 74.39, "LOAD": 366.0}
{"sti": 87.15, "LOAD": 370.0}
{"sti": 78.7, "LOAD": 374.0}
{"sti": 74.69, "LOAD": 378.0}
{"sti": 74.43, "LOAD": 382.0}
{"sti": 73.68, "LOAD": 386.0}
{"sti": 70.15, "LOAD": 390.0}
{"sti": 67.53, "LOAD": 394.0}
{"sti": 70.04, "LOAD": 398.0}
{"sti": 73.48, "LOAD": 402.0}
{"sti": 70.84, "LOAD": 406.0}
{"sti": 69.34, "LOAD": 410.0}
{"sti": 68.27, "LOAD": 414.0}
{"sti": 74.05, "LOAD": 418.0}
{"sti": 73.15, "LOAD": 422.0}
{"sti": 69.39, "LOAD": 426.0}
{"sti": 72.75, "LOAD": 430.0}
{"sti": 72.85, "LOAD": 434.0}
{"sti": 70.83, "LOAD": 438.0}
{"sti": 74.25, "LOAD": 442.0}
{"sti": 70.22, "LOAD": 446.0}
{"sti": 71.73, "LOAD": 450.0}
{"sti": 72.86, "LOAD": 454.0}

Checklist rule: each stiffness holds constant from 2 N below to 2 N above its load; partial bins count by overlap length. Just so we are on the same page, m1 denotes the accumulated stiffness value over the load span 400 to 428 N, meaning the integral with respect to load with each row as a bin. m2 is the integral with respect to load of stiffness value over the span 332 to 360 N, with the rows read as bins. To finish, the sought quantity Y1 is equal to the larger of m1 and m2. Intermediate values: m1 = 1994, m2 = 2012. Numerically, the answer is 2012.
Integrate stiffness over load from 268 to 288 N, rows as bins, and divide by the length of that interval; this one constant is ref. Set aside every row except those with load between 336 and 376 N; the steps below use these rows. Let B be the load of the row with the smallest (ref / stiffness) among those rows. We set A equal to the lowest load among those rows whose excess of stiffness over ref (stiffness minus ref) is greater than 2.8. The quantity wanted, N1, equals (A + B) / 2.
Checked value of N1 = 358 N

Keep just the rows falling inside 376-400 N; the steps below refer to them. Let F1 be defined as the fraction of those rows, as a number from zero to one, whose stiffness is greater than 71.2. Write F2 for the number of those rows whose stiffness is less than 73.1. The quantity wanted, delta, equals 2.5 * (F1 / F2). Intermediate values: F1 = 0.50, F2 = 3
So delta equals 0.42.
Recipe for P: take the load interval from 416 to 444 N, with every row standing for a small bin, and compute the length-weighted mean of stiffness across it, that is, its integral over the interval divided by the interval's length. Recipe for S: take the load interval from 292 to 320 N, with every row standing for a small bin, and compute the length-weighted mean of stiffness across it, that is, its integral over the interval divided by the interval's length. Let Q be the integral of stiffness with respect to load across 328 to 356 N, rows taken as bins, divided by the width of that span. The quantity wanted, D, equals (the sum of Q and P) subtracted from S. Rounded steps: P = 72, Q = 71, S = 70.5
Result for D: -73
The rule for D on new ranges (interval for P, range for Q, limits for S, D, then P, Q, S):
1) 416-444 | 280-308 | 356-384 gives -65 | 72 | 70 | 76.7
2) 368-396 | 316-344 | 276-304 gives -74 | 75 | 69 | 69.7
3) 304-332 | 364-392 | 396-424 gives -74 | 69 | 76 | 71.3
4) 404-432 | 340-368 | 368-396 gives -69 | 71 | 73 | 75.2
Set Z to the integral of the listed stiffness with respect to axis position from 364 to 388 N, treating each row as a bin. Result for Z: 1852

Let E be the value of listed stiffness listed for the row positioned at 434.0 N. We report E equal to 72.85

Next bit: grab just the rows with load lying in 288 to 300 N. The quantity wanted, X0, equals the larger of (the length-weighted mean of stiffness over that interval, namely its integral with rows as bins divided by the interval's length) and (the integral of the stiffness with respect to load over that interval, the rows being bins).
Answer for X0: 833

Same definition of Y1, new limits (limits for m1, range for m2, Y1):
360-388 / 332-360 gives 2150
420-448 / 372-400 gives 2037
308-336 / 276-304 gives 1955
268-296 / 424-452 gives 2008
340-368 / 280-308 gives 2049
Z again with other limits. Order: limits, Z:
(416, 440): 1732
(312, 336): 1655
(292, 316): 1691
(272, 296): 1681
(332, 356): 1720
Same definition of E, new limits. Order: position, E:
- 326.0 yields 67.59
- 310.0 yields 74.88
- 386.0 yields 73.68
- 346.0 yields 74.25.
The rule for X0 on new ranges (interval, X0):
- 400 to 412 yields 855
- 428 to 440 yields 866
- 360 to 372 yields 944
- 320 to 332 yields 804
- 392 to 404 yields 844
